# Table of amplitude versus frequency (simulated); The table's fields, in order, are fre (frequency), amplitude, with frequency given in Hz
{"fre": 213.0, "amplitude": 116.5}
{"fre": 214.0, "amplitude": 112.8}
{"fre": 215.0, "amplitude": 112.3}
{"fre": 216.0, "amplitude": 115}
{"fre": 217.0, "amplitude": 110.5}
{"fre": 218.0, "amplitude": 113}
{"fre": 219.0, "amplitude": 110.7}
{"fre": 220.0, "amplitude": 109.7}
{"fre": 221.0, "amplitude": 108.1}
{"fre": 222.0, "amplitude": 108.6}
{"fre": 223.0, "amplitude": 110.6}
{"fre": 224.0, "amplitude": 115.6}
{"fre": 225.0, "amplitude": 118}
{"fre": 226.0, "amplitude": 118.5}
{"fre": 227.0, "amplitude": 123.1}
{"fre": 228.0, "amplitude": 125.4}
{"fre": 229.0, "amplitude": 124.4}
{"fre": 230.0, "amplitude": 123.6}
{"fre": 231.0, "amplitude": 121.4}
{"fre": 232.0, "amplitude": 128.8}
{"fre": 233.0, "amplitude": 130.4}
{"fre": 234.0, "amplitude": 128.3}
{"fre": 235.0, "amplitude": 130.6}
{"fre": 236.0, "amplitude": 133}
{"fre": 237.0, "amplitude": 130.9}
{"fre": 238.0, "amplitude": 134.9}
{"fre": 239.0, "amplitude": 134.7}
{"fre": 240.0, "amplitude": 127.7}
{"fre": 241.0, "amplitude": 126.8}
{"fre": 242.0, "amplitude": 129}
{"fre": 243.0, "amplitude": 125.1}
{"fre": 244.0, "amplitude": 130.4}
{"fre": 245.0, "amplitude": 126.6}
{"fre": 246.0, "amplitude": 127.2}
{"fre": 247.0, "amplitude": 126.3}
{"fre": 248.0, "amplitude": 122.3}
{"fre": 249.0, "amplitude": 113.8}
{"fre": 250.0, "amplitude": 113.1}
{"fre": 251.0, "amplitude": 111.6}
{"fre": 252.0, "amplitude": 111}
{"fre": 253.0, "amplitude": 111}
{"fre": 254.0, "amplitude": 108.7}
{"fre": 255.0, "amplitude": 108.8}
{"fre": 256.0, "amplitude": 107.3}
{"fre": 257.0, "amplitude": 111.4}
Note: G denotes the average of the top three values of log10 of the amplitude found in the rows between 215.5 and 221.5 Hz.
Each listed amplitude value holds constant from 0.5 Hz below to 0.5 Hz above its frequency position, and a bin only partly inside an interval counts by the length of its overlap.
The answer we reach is 2.05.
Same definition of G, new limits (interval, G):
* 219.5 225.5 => 2.06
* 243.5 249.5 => 2.11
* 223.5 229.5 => 2.09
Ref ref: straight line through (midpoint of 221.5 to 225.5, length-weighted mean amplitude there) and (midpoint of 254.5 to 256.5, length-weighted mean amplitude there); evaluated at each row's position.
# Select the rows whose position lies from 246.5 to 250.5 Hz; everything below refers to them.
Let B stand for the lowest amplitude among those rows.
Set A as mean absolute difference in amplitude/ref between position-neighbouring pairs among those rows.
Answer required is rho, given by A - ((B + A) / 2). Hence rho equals -56.5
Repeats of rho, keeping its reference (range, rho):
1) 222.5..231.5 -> -55.3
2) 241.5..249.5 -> -56.9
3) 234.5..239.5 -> -65.3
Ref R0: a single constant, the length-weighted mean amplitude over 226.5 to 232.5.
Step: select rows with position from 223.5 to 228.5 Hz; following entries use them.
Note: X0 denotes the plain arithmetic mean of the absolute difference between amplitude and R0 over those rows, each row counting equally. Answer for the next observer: 4.7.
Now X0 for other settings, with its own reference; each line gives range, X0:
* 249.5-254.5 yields 13.4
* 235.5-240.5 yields 7.8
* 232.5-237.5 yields 6.2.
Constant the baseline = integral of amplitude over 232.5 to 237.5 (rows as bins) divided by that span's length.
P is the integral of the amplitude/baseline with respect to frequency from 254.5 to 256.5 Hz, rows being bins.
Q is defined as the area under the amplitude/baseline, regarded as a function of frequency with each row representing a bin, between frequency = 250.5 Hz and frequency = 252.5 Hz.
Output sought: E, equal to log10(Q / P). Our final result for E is 0.013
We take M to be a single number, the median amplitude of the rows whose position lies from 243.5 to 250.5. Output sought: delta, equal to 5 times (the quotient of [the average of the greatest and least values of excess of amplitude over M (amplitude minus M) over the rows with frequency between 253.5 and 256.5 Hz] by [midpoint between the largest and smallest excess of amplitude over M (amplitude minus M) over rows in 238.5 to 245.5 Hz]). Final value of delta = -25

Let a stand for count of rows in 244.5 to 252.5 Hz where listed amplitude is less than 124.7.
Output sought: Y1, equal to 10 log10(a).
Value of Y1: 7.0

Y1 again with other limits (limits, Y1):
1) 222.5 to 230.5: 8.5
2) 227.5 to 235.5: 4.8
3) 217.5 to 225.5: 9.0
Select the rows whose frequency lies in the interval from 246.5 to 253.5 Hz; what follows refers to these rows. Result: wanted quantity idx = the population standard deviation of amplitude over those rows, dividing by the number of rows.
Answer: 5.7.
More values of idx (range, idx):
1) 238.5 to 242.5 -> 3.1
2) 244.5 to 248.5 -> 1.9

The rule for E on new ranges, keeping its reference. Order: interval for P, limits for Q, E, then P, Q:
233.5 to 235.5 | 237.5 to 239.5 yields 0.018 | 1.98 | 2.06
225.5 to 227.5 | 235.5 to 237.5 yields 0.038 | 1.85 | 2.02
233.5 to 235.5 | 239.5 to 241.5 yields -0.007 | 1.98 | 1.95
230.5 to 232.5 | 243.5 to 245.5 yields 0.012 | 1.92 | 1.97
